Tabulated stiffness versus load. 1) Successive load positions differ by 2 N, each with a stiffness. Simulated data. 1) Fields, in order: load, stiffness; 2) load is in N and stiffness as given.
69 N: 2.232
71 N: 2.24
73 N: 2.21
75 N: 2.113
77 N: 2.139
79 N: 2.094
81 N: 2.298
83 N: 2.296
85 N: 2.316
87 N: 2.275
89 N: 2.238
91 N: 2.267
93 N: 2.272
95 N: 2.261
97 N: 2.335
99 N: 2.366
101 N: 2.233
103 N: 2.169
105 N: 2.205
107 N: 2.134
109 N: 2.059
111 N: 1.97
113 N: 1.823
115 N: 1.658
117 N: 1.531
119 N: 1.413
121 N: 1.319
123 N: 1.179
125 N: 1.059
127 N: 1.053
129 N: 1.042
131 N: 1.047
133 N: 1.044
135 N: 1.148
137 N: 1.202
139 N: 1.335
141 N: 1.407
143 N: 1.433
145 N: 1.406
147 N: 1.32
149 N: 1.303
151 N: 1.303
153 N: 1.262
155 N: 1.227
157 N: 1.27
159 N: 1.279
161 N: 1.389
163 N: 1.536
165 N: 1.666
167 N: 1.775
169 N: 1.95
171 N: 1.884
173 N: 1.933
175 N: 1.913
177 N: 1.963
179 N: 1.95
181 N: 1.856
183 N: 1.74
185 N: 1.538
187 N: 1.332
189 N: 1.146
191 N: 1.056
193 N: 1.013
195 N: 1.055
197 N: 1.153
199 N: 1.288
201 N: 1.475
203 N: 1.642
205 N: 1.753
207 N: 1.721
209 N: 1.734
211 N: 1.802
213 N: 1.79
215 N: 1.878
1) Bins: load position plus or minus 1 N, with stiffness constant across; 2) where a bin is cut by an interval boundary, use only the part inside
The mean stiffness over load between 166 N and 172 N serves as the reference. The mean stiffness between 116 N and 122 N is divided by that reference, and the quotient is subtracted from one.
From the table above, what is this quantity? 0.24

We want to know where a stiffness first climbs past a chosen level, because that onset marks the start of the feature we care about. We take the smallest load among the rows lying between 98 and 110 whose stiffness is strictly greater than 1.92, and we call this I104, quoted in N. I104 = 99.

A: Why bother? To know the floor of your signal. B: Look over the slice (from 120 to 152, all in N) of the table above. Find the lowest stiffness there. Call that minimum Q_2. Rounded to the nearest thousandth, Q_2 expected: 1.042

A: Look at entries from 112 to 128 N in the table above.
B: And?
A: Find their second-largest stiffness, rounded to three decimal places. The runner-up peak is 1.658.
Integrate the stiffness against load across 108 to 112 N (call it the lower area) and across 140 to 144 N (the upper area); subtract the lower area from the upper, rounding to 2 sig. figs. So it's -2.4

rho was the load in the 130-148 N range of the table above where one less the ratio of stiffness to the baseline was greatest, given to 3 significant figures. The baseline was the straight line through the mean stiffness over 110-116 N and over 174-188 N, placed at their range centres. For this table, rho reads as 133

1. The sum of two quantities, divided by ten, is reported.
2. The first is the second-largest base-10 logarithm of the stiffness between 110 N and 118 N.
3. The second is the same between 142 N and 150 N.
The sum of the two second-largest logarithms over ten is 0.041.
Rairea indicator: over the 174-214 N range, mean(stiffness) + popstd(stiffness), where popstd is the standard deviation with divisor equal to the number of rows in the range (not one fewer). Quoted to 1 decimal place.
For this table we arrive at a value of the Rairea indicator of 1.9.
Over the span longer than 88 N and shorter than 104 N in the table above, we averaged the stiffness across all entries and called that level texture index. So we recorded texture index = 2.27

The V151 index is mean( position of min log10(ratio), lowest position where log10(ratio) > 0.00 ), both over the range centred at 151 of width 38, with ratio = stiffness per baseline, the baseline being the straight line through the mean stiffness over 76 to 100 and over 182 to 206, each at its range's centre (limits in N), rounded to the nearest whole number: 149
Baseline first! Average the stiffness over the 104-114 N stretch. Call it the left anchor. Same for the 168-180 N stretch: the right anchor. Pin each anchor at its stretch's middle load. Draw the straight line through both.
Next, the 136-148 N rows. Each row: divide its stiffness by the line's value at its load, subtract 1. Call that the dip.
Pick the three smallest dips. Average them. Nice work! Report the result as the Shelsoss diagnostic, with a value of -0.353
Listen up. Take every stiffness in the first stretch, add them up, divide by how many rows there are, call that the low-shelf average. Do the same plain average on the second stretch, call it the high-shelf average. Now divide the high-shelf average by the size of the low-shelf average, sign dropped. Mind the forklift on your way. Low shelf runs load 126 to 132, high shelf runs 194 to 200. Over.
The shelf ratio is 1.1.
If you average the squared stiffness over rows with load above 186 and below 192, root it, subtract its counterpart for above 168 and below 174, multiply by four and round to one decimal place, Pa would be -3.0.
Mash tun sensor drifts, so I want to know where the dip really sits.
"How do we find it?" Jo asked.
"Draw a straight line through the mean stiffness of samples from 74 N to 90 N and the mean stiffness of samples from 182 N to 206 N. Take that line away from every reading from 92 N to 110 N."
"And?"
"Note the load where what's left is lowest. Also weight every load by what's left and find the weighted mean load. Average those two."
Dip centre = 104.5 N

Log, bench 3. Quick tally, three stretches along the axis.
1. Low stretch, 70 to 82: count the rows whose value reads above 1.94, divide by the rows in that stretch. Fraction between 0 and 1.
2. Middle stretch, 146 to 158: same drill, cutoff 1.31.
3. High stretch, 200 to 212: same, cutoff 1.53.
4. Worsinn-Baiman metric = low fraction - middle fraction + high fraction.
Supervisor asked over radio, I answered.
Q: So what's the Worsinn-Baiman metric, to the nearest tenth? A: 1.7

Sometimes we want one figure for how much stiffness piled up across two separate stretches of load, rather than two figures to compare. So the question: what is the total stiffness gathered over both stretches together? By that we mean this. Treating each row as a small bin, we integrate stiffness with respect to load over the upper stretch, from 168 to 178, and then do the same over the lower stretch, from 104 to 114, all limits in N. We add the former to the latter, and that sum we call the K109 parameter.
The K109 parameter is 40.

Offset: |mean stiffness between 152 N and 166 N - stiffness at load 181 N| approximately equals 0.48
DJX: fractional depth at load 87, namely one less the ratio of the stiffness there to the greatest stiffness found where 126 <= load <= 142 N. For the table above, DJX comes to -0.62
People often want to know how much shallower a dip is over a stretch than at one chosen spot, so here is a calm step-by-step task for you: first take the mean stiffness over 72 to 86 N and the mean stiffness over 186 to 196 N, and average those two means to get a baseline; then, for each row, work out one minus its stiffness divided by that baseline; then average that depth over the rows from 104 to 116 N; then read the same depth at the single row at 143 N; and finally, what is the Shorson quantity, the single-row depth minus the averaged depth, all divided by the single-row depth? 2.3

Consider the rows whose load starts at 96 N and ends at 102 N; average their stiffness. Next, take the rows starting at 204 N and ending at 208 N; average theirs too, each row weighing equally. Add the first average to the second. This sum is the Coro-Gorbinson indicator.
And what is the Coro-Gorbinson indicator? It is 4.0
